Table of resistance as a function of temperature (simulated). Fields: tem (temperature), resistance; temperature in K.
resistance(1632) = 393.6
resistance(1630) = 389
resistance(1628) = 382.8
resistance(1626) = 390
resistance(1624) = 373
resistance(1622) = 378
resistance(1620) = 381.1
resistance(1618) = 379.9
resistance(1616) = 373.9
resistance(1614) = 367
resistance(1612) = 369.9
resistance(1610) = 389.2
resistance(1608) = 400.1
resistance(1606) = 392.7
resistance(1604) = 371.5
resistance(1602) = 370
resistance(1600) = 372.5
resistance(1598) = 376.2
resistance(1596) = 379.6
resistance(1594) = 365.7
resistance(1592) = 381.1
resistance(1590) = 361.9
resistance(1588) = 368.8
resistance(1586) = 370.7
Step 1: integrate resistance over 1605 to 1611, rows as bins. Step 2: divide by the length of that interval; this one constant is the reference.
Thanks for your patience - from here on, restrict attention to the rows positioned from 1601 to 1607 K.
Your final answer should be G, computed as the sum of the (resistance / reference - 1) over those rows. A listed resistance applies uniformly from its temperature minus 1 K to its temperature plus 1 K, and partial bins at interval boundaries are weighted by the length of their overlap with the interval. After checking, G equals -0.12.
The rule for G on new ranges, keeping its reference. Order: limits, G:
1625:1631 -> -0.05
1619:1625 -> -0.13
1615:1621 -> -0.12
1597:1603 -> -0.16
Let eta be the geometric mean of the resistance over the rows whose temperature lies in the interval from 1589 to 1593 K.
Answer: 371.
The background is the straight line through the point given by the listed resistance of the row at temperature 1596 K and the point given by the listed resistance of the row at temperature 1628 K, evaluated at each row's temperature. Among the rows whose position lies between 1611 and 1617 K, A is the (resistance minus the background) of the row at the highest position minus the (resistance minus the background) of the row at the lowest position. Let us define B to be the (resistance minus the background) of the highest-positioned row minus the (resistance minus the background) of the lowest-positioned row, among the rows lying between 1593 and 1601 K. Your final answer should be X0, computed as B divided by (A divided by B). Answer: 11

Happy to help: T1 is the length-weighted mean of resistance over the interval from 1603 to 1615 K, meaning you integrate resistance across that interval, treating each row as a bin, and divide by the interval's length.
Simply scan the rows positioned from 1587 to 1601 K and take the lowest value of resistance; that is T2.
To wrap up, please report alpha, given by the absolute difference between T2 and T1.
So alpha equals 20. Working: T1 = 382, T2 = 361.9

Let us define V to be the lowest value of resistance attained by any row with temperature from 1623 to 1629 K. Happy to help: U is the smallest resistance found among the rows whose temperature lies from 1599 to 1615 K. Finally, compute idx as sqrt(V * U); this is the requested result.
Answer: 370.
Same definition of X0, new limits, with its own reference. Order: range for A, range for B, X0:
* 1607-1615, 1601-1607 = -15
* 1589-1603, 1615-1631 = 27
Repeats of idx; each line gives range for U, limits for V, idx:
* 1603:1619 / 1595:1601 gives 370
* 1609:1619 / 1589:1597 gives 364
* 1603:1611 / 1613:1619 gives 369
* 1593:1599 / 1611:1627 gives 366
